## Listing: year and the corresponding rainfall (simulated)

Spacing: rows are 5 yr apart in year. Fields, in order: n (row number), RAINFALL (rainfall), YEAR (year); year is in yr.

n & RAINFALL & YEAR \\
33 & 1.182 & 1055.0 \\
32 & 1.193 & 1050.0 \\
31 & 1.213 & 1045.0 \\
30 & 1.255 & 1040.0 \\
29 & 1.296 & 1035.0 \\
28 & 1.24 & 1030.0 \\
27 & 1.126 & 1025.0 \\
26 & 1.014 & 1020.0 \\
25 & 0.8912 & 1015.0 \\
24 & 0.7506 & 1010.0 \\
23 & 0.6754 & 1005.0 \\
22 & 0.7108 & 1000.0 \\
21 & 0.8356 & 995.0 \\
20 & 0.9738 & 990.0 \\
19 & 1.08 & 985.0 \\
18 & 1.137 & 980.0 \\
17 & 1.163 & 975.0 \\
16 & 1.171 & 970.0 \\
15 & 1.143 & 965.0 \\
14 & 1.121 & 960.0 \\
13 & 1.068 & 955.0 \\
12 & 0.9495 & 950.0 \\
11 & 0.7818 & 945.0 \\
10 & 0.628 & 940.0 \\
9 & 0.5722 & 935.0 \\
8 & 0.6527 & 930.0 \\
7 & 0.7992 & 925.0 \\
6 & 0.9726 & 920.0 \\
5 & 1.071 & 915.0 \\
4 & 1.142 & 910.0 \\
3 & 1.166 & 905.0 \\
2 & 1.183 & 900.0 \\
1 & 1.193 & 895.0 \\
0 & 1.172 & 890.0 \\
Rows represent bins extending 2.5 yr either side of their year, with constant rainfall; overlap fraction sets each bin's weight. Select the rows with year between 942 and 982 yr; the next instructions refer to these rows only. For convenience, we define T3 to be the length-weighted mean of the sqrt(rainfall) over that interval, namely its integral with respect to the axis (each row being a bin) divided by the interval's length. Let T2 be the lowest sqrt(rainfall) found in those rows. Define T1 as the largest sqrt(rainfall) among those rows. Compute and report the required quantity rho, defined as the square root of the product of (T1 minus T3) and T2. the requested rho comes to 0.22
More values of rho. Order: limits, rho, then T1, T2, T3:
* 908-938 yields 0.34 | 1.07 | 0.76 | 0.92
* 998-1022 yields 0.30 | 1.01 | 0.82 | 0.90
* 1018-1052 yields 0.22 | 1.14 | 1.01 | 1.09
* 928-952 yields 0.32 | 0.97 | 0.76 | 0.84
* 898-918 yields 0.15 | 1.09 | 1.03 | 1.07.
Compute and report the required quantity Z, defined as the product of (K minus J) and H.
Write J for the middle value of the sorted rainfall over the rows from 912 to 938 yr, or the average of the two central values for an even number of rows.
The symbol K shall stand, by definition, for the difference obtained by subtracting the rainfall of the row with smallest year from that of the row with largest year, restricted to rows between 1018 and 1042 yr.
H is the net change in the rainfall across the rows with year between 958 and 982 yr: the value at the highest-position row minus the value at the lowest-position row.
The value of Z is -0.01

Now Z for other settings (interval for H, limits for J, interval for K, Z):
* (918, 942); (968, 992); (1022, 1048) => 0.36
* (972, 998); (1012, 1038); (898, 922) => 0.44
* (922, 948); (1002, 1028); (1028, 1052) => 0.02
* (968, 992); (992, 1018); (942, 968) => 0.08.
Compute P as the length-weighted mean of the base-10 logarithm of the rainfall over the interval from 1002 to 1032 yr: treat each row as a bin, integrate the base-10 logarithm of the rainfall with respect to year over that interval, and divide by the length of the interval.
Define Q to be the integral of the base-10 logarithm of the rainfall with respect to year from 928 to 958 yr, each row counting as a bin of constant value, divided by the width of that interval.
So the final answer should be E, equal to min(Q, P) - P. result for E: -0.08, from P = -0.04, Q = -0.12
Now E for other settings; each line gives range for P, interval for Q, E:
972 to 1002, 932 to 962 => -0.08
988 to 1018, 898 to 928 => 0.00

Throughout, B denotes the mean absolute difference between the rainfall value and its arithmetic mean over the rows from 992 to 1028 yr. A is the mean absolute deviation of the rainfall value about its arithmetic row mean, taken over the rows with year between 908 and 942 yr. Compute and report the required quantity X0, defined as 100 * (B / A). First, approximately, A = 0.195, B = 0.13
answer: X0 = 67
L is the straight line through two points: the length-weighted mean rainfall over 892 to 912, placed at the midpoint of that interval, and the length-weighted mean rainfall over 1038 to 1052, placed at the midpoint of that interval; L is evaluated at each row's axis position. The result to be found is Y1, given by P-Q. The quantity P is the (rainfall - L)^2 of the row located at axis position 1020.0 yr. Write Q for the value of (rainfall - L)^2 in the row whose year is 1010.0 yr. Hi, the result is -0.2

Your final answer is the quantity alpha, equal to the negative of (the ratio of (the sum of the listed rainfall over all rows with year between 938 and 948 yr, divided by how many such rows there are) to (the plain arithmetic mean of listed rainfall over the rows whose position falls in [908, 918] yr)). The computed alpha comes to -0.64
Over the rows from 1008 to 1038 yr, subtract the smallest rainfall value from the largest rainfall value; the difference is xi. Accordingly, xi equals 0.55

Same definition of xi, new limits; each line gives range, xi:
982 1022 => 0.40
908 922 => 0.17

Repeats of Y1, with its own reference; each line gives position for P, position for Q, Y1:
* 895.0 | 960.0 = 0.0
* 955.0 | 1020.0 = 0.0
